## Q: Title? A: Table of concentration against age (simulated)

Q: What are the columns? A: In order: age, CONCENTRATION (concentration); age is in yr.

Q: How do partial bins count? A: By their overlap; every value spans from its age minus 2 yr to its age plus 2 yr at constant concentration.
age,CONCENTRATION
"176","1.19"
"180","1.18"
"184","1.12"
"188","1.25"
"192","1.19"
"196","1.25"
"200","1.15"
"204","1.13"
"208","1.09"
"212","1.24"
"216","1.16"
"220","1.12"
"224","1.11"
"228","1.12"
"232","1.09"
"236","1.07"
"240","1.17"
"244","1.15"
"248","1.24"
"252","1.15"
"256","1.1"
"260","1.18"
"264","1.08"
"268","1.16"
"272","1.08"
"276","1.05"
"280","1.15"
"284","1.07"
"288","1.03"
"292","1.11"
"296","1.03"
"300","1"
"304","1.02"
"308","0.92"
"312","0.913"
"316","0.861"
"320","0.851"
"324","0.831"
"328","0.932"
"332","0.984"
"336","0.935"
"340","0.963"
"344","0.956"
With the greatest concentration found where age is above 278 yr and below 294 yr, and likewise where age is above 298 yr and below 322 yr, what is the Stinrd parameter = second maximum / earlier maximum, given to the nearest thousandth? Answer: 0.887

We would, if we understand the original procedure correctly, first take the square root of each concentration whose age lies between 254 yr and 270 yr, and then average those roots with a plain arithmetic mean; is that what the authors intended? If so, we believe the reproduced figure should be 1.06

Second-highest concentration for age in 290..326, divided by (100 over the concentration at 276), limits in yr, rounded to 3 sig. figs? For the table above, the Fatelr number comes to 0.0108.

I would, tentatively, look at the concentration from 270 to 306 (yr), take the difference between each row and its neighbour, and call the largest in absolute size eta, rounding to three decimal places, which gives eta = 0.100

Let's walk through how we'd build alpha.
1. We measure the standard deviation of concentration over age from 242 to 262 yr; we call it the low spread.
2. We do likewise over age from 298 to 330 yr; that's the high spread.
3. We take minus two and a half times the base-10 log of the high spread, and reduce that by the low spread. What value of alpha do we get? 2.9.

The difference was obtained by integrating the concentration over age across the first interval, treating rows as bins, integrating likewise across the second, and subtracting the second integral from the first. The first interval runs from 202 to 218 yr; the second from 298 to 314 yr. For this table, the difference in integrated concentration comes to 3.1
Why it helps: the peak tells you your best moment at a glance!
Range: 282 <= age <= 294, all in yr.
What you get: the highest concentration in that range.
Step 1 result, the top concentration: 1.11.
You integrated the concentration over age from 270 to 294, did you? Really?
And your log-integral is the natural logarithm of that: 3.26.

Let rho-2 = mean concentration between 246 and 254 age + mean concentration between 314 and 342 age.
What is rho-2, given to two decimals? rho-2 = 2.10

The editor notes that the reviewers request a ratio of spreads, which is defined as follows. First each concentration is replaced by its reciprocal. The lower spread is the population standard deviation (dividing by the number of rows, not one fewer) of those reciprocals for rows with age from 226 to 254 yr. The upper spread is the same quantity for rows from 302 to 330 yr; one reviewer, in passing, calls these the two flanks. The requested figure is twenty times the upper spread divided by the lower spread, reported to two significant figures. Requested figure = 36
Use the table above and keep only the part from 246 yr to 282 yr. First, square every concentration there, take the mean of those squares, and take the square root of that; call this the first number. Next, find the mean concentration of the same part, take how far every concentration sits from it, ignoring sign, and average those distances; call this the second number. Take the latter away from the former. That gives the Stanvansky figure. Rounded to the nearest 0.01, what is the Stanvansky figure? 1.08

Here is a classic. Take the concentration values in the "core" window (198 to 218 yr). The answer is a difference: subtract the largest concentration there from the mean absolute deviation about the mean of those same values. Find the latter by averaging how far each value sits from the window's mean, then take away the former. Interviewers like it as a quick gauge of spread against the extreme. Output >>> -1.20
